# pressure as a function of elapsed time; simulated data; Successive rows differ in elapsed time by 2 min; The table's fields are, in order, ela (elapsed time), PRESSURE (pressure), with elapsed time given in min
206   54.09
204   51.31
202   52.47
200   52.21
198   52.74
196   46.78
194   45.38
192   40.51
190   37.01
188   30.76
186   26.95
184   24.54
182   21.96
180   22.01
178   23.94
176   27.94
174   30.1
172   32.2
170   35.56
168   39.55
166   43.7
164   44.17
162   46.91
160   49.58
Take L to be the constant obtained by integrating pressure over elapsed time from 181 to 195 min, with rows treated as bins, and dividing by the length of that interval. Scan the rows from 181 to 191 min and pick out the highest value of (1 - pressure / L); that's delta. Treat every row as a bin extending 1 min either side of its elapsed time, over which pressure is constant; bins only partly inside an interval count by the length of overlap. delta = 0.3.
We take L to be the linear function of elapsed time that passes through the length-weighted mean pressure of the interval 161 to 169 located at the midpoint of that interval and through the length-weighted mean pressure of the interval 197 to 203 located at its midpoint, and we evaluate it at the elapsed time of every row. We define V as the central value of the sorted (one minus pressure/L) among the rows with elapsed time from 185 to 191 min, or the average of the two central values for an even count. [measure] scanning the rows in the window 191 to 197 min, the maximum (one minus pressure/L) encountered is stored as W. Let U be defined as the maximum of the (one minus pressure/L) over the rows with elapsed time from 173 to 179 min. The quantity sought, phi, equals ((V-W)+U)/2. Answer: 0.34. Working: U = 0.49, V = 0.38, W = 0.197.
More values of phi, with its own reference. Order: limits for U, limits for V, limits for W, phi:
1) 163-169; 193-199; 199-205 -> 0.08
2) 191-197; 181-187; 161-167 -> 0.34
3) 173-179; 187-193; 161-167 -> 0.37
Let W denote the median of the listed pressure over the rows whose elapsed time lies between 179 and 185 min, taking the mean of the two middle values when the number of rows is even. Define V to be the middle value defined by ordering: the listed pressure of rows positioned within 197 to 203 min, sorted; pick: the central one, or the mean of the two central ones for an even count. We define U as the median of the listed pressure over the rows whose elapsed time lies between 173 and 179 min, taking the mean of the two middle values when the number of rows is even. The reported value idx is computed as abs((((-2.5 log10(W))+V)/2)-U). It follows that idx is 3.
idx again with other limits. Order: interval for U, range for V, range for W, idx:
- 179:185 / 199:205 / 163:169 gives 2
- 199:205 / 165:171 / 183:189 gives 34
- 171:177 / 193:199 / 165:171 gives 9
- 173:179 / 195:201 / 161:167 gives 4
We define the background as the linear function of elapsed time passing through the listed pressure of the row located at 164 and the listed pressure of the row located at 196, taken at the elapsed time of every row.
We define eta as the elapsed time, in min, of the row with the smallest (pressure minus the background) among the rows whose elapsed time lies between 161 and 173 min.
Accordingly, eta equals 172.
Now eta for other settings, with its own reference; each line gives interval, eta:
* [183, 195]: 184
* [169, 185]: 182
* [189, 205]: 190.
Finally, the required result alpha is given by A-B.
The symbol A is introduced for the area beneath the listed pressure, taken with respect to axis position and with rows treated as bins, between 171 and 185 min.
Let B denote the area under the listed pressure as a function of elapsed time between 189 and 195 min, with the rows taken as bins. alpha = 120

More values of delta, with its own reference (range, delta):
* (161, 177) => 0.1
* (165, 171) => -0.1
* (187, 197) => 0.1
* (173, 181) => 0.3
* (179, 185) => 0.3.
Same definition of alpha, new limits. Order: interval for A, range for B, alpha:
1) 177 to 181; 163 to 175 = -359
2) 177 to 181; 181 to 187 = -55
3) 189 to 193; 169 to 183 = -232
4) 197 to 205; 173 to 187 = 63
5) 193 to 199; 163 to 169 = 35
